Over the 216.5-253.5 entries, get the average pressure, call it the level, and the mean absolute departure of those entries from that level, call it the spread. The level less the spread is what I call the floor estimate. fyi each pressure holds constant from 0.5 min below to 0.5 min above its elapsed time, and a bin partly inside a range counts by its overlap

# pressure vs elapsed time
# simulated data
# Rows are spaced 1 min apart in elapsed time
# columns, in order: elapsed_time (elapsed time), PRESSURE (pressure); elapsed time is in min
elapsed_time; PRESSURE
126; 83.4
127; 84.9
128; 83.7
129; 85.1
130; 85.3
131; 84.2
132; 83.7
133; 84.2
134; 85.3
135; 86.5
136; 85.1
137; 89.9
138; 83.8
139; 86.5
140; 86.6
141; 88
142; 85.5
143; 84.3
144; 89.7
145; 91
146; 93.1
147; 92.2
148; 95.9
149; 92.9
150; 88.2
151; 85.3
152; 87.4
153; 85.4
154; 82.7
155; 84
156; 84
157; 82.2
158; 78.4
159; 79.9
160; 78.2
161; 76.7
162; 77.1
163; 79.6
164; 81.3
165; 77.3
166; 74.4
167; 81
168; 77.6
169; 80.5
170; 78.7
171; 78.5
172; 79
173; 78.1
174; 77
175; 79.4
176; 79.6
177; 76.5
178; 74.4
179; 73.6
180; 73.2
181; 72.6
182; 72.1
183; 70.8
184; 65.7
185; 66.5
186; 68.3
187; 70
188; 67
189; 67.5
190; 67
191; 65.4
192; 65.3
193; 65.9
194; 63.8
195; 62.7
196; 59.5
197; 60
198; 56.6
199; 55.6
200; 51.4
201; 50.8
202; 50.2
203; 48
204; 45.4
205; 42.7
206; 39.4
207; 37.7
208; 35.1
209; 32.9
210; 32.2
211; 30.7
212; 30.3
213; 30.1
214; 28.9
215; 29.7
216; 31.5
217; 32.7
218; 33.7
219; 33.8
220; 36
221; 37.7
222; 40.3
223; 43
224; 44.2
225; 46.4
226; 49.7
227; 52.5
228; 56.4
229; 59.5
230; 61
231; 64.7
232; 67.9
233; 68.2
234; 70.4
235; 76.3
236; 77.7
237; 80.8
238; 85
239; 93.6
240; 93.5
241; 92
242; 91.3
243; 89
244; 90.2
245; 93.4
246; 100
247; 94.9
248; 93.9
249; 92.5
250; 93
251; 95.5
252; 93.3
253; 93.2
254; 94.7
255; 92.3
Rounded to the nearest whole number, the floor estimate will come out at 50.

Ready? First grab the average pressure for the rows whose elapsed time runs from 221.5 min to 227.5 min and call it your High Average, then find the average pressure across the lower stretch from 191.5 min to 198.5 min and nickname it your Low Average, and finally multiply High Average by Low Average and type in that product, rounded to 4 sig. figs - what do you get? 2852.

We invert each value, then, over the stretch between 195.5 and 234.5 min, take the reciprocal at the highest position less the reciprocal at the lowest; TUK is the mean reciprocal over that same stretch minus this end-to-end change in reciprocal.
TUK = 0.026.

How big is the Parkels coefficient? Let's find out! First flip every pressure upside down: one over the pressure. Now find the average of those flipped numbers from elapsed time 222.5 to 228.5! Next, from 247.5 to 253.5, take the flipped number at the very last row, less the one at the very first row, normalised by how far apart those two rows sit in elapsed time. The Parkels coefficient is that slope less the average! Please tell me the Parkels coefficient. -0.0207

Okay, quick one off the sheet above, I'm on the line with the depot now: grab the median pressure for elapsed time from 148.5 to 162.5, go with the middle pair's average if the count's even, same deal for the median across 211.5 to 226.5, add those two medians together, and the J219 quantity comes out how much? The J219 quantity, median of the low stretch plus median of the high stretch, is 117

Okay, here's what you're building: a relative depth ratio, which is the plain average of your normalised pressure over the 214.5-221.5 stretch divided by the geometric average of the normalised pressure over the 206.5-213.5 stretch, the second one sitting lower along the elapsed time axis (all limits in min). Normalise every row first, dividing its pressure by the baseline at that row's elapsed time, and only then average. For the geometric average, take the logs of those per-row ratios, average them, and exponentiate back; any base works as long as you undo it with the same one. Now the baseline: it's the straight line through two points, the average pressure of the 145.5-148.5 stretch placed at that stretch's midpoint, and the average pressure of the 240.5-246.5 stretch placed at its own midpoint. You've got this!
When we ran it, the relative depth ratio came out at 1.0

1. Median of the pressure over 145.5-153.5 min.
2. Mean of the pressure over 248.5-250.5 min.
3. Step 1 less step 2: -3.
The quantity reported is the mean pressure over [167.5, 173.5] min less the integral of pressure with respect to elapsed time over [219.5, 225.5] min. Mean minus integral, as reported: -169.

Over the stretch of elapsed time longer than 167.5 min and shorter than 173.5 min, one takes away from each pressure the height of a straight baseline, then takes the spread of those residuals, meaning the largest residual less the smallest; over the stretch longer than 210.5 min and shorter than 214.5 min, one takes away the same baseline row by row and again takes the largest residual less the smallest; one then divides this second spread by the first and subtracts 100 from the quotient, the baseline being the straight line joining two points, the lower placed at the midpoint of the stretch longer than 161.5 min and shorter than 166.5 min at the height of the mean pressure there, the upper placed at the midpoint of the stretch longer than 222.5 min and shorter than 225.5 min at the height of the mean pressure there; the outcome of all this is -99.8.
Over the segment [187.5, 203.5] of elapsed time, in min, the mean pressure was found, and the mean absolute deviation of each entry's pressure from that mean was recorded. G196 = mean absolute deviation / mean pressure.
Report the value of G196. 0.10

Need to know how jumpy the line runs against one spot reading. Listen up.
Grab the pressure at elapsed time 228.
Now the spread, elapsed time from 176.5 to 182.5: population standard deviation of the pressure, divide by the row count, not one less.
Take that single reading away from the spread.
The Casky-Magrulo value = -55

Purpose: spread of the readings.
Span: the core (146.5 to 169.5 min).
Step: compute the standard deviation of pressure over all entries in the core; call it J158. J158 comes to 6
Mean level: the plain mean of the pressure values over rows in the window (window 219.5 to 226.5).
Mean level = 42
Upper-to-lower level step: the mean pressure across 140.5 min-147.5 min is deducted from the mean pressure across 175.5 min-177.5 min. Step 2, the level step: -11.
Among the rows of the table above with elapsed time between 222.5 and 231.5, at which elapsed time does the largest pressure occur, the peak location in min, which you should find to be 231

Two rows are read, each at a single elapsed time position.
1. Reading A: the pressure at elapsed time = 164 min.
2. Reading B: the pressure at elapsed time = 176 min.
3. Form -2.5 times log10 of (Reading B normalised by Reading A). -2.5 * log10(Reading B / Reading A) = 0.0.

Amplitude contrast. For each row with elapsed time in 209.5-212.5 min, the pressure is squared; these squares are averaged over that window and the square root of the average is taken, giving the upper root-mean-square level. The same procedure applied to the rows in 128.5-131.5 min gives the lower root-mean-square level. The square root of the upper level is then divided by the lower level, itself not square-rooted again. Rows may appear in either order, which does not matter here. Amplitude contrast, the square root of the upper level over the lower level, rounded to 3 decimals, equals 0.066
